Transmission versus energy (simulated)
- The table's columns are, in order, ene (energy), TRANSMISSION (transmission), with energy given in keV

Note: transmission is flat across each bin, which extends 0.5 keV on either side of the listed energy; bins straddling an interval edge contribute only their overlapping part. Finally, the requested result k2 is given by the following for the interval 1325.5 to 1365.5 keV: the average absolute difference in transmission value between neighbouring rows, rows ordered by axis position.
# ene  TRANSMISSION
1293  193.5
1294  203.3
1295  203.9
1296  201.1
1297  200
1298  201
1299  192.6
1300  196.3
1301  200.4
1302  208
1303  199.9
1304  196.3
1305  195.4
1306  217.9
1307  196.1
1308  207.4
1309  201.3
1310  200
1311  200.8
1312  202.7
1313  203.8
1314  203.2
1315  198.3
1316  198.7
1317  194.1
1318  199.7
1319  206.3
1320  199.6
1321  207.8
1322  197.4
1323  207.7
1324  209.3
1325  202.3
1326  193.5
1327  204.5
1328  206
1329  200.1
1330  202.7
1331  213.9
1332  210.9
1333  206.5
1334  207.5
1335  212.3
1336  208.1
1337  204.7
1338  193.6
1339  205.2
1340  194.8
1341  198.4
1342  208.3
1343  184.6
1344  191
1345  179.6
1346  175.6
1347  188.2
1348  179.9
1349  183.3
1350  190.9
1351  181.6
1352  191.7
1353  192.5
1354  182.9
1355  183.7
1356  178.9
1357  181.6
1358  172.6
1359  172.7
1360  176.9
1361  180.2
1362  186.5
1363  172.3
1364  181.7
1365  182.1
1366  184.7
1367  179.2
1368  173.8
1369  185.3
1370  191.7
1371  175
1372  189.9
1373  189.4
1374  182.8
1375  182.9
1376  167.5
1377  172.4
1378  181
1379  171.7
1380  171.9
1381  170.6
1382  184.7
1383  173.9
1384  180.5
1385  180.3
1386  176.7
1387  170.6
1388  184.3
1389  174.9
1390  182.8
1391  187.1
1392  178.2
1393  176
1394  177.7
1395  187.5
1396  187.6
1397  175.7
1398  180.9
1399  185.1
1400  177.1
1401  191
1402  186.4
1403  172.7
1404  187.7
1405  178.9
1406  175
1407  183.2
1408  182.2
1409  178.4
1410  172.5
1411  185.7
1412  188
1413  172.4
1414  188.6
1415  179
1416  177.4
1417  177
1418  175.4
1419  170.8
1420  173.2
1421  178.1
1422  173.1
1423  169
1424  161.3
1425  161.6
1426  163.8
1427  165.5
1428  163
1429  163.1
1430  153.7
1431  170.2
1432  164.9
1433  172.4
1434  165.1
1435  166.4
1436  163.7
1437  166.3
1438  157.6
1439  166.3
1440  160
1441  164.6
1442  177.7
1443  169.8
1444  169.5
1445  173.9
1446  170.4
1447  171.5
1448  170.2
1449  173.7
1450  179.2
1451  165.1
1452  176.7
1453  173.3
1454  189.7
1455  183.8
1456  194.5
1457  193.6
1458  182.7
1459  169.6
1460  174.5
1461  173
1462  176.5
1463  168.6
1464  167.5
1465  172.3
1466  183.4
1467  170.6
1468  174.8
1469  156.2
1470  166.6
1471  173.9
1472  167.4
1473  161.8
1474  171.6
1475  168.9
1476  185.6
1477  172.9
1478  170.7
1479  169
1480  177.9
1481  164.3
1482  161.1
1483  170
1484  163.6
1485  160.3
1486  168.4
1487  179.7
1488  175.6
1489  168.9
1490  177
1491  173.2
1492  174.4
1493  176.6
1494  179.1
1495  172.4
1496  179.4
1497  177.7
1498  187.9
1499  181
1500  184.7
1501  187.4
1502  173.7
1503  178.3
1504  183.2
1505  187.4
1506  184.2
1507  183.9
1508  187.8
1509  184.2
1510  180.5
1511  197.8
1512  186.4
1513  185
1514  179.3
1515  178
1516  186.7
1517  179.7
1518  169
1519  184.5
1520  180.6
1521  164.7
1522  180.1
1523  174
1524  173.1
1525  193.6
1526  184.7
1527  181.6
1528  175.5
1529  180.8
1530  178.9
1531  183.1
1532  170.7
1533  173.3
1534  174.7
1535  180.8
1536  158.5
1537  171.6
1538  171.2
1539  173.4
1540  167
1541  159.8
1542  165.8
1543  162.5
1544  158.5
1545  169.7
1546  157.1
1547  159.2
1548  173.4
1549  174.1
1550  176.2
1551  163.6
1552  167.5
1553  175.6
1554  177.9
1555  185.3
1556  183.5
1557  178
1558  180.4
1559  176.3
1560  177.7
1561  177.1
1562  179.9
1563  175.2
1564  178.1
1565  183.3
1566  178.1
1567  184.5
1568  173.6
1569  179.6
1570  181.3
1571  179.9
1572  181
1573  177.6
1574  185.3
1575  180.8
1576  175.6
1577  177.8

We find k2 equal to 6.7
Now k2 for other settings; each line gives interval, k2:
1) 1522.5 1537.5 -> 7.8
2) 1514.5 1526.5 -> 10.3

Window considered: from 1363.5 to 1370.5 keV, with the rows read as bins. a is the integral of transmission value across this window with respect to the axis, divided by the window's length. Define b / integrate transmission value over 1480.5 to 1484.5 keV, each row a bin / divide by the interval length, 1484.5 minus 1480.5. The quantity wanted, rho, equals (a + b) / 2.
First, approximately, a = 183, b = 165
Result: 174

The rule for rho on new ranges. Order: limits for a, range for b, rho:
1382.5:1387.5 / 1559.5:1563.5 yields 177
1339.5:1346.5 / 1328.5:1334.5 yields 199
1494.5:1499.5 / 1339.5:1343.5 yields 188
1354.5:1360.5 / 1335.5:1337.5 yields 192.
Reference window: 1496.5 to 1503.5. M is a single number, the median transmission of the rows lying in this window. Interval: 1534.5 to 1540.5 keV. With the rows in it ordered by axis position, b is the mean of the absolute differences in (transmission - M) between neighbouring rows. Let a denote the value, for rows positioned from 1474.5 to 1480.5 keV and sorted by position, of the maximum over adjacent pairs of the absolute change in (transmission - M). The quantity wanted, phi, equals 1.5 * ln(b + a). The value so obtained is 4.86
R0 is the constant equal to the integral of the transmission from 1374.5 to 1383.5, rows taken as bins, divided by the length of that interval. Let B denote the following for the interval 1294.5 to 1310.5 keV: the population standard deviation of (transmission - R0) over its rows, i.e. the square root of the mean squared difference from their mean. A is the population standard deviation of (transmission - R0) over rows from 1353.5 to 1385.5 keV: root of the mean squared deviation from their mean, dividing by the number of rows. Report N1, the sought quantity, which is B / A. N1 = 1.0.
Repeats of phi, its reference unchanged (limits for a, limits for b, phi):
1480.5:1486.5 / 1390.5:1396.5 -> 3.90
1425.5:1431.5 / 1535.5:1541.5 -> 4.66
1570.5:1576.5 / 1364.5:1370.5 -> 3.96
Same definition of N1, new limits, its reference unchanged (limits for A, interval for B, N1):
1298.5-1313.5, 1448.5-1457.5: 1.6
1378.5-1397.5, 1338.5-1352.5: 1.7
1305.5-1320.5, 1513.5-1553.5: 1.6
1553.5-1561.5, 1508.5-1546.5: 3.1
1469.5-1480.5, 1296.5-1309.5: 1.1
